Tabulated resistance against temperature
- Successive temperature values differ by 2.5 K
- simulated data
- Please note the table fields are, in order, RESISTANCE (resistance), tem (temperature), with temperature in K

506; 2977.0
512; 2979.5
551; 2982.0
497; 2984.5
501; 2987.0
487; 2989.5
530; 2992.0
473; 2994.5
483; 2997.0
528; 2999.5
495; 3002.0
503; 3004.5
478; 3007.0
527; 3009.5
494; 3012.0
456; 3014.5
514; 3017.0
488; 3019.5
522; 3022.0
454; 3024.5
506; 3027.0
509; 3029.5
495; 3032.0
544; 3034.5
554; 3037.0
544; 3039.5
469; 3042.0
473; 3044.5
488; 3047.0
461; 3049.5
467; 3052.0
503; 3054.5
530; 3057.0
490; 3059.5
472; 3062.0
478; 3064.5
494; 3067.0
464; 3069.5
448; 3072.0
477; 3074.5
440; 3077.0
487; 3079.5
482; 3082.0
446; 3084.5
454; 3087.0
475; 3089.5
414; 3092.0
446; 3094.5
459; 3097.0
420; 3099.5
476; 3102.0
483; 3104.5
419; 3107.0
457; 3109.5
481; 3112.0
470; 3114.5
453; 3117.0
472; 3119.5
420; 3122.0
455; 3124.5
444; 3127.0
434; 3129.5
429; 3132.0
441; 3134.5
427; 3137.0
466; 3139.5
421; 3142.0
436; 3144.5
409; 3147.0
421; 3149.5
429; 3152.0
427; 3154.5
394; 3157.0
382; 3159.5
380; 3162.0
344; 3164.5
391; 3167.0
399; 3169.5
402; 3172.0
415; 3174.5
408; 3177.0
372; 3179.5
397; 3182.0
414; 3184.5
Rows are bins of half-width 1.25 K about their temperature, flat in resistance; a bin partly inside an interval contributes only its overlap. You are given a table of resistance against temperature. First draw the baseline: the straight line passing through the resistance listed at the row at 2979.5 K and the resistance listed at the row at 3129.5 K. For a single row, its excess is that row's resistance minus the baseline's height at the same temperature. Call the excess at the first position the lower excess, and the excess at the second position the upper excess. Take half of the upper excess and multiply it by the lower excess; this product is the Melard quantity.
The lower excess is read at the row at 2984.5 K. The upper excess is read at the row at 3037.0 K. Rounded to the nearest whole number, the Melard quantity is -446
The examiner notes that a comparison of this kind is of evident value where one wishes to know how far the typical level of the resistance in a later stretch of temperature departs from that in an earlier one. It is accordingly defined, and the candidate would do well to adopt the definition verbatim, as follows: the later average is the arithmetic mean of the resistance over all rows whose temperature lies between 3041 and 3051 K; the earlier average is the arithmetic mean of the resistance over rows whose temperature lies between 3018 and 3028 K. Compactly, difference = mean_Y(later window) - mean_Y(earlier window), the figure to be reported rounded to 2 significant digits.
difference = -20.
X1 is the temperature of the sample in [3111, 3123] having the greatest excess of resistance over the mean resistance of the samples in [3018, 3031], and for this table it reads 3112.0 K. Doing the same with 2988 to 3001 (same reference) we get 2992.0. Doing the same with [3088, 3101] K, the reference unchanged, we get 3089.5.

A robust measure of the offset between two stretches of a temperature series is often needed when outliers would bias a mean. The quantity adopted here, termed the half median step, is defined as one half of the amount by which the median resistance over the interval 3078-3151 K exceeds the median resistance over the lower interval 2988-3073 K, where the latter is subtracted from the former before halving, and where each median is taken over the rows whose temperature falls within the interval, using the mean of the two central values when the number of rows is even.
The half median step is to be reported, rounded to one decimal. -23.0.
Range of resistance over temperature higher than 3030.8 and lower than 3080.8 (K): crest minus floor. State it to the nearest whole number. 114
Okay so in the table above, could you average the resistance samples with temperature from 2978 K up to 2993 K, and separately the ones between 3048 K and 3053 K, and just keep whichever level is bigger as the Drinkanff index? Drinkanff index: 513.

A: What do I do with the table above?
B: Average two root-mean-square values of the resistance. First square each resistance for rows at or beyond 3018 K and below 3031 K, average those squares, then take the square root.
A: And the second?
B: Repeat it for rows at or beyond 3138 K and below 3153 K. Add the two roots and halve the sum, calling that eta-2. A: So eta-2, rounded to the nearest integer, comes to 464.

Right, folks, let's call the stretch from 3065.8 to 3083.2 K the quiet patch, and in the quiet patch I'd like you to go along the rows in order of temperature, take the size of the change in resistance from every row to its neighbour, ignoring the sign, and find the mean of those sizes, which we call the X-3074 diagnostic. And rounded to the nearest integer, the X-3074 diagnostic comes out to 27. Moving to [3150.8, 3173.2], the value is 18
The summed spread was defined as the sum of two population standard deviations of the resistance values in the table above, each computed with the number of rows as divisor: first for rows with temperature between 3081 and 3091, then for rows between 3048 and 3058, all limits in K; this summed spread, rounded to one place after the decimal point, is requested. 42.7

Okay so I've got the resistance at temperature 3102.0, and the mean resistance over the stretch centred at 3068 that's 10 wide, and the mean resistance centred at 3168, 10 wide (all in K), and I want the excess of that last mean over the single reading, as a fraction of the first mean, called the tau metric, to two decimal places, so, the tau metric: -0.20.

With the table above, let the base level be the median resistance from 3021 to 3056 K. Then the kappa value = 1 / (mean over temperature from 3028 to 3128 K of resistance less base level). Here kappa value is -0.04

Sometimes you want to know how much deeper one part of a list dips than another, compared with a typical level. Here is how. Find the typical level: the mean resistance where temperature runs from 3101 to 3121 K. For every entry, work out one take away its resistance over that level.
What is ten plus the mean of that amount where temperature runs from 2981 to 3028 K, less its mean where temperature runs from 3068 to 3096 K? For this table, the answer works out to 9.91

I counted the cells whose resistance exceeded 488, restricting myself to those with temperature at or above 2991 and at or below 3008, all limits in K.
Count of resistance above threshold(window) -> 4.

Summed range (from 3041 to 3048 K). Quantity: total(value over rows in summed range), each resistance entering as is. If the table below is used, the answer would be 1430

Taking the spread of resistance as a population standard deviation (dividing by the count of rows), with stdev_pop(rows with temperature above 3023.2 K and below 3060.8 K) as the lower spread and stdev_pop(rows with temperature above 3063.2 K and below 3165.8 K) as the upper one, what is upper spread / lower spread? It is 1.0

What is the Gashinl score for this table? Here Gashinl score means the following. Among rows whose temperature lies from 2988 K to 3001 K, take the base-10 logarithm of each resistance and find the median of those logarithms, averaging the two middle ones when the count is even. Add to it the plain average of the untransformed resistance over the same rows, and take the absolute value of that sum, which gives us 503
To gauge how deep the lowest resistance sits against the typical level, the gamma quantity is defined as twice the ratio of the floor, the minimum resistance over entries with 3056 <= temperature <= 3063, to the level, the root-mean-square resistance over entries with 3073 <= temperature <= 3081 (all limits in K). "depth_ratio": 2.02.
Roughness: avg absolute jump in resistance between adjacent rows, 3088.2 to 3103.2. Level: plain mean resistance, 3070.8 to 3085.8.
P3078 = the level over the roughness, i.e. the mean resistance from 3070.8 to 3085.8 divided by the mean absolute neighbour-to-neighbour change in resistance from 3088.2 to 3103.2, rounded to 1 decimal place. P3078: 11.5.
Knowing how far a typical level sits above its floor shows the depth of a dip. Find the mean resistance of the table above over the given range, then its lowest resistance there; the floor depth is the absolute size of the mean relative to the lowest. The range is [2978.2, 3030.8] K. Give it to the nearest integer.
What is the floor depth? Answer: 46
